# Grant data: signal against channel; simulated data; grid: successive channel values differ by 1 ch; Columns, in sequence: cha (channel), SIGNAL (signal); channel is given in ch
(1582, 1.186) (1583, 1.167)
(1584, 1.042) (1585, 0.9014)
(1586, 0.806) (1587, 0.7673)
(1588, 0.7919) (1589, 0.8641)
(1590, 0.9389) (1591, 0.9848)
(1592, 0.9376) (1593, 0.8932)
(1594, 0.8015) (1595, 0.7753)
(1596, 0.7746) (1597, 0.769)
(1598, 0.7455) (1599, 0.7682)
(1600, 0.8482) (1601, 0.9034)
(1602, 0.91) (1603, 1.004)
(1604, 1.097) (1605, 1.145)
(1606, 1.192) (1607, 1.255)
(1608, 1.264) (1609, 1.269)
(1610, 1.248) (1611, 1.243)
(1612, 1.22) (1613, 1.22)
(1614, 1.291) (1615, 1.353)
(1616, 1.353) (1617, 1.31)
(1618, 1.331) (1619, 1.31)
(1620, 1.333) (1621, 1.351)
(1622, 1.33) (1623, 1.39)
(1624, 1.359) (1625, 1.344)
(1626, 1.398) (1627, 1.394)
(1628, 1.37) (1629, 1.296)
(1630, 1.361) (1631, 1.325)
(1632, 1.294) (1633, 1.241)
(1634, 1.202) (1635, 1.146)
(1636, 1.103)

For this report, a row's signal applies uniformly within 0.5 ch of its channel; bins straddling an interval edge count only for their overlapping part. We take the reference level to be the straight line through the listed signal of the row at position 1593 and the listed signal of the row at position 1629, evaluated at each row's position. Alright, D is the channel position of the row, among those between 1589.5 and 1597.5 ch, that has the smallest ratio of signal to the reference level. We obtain 1597 ch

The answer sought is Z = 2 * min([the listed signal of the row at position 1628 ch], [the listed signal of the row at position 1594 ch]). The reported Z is 1.6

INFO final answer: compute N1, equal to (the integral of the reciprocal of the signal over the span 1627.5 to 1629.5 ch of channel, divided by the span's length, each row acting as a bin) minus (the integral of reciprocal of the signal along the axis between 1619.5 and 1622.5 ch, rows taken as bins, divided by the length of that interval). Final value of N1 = 0.00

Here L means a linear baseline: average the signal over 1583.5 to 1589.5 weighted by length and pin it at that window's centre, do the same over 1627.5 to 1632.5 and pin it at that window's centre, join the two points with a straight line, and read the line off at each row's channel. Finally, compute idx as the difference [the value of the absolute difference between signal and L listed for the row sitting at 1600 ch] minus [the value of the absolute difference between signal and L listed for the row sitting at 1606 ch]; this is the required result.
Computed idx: 0.04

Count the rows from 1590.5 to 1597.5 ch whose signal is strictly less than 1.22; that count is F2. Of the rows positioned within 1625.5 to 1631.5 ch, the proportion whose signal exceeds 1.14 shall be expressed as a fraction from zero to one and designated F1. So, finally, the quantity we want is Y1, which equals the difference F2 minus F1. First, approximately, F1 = 1.0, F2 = 7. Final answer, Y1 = 6.0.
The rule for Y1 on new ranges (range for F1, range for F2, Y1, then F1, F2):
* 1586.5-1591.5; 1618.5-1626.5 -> 0.0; 0.0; 0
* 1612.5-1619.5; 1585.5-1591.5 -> 5.0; 1.0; 6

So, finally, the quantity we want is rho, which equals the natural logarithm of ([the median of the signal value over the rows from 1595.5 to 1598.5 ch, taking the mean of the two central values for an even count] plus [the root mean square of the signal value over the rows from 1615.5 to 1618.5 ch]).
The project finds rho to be 0.74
